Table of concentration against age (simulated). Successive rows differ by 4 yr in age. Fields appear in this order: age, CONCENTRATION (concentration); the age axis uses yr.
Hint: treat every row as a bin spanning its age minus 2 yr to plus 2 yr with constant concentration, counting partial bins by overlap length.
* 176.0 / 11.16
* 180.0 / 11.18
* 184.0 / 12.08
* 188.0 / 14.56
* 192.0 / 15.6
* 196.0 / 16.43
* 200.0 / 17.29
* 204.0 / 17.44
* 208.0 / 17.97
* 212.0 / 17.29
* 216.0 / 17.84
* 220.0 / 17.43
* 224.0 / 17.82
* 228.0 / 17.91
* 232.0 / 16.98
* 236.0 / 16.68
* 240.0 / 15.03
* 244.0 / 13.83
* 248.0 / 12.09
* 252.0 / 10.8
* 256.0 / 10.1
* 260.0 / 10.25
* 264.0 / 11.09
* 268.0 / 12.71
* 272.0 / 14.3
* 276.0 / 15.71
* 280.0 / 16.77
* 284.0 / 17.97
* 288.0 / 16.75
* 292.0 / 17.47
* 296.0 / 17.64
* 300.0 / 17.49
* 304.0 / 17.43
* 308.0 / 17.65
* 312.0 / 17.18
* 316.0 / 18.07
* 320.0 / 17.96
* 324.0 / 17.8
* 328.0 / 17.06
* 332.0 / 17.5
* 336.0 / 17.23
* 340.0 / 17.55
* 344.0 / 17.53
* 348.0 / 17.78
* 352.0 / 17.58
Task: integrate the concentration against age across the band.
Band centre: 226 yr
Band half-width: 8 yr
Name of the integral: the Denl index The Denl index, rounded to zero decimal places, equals 281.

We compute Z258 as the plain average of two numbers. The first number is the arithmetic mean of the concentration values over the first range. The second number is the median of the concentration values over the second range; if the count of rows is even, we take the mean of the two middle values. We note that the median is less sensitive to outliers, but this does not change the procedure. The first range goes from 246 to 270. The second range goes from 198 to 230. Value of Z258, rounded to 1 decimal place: 14.4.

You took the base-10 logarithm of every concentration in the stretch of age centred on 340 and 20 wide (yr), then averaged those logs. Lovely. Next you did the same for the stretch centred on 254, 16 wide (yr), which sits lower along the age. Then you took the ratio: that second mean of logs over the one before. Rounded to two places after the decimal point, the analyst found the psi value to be 0.83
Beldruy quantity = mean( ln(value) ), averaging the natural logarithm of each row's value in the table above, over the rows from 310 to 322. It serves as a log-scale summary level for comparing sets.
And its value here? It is 2.88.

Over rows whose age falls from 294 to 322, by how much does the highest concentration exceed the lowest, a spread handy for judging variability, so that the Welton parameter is 0.9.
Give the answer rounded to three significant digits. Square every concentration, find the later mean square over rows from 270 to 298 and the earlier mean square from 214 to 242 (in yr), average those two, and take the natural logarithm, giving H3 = 5.66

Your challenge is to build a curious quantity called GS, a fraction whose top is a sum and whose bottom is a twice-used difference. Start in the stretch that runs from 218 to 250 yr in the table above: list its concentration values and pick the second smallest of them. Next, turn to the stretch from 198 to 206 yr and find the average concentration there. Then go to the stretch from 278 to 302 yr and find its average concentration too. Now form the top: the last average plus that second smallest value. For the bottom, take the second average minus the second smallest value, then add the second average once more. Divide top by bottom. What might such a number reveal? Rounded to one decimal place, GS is 1.5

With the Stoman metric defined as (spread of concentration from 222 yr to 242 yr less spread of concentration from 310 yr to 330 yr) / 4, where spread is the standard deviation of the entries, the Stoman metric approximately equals 0.2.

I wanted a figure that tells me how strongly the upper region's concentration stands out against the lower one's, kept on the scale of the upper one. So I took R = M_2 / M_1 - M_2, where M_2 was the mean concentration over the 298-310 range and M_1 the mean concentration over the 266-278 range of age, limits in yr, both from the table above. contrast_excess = -16.29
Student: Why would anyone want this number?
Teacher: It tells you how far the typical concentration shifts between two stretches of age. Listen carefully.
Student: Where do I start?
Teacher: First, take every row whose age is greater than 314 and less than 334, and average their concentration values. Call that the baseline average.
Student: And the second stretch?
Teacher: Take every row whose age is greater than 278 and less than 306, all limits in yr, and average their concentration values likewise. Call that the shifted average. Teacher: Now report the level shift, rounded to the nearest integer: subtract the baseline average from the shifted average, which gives 0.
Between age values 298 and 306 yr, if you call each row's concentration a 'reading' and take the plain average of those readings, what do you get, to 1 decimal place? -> 17.5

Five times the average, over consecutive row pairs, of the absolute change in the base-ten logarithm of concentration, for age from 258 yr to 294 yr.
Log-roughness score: 0.18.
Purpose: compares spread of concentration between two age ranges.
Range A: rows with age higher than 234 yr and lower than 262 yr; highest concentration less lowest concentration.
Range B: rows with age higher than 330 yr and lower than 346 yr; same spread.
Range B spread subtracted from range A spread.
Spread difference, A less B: 6.26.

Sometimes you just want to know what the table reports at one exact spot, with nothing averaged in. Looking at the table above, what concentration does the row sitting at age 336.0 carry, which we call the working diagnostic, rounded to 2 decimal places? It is 17.23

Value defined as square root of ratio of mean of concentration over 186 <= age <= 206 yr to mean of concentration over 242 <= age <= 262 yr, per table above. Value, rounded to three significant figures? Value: 1.19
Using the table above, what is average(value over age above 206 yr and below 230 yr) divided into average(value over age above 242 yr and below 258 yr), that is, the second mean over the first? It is 0.66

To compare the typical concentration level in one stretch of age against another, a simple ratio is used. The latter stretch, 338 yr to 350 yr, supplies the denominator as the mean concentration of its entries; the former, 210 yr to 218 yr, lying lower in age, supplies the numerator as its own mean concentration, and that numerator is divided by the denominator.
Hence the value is 0.997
